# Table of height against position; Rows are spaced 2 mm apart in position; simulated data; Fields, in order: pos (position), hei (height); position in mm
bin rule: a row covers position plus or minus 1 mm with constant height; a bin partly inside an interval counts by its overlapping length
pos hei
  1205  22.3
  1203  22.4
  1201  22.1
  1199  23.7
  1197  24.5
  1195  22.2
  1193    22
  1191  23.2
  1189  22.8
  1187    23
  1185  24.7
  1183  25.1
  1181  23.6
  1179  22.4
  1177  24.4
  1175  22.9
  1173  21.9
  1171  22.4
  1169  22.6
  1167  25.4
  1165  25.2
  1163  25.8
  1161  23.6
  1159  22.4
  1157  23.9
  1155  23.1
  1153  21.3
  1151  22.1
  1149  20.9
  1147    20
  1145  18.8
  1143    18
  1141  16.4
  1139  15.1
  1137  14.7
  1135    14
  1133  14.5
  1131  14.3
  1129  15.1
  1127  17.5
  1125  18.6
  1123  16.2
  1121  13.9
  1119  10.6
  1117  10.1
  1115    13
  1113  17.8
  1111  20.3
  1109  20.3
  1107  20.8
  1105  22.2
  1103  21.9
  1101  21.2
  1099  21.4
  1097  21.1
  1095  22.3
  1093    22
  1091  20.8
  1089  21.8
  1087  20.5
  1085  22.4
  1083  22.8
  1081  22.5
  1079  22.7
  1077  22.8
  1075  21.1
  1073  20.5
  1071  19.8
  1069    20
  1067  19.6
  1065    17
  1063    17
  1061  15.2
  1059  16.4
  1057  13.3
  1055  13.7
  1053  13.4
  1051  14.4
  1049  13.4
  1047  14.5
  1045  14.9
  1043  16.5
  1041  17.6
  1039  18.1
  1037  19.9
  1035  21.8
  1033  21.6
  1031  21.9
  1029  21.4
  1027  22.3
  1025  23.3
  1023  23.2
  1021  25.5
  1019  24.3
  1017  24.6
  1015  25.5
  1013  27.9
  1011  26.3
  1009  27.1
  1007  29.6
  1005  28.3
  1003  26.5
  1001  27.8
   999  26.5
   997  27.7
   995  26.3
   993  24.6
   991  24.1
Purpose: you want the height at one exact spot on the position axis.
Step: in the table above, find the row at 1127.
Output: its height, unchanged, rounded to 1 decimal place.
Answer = 17.5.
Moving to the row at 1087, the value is 20.5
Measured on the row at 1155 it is 23.1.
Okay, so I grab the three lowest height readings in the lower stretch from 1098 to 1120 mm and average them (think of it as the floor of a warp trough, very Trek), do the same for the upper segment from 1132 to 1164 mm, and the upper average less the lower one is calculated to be 3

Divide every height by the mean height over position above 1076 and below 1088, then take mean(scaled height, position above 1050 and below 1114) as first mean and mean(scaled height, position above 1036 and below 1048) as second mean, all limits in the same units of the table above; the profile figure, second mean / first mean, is 0.86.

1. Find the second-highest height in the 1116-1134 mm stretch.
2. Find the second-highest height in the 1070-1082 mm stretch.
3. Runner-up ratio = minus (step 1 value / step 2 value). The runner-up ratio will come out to -0.77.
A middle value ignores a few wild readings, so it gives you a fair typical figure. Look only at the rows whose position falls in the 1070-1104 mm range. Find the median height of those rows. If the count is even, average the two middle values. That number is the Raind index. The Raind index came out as 21.8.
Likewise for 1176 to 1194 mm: 23.2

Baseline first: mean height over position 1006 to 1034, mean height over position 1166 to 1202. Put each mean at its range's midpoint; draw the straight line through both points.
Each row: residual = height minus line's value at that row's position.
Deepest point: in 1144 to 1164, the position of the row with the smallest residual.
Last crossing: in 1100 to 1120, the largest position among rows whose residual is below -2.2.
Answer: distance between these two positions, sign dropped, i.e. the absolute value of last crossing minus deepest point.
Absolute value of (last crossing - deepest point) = 26 mm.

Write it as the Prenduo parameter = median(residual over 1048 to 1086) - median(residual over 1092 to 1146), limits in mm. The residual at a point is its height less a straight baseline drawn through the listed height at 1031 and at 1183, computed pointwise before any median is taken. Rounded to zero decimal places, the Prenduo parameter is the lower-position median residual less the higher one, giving 3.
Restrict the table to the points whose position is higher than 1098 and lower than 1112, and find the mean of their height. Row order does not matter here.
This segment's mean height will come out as 21.2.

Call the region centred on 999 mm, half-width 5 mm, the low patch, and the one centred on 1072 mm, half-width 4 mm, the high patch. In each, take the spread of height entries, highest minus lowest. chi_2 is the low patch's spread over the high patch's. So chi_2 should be 1.2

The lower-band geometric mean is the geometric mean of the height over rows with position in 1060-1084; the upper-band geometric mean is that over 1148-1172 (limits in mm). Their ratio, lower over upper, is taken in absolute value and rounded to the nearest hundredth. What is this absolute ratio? 0.86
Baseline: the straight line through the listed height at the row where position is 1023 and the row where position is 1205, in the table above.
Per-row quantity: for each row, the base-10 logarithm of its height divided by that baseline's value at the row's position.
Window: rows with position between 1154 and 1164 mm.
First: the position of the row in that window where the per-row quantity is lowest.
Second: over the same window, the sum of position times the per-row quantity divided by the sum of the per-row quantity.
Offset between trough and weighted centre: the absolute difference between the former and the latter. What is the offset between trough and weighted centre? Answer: 1.6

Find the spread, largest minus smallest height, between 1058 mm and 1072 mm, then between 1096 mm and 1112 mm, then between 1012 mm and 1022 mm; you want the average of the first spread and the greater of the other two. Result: 4.2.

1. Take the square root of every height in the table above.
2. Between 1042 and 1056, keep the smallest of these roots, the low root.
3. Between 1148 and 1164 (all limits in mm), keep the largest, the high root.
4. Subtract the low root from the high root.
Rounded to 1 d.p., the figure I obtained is 1.4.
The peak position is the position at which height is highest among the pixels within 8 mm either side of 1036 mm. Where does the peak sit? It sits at 1031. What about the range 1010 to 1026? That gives 1013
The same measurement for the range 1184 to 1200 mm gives 1185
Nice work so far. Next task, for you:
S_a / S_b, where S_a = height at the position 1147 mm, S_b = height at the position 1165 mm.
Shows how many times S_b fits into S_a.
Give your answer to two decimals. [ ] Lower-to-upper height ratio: 0.79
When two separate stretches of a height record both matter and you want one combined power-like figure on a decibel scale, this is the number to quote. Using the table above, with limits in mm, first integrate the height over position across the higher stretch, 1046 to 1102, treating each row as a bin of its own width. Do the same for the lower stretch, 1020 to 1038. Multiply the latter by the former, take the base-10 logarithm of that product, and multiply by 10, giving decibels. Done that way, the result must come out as 56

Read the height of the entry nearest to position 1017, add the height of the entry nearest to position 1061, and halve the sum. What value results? 19.9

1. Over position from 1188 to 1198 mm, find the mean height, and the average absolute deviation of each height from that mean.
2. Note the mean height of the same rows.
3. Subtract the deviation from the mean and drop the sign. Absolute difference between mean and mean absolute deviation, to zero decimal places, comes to 22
